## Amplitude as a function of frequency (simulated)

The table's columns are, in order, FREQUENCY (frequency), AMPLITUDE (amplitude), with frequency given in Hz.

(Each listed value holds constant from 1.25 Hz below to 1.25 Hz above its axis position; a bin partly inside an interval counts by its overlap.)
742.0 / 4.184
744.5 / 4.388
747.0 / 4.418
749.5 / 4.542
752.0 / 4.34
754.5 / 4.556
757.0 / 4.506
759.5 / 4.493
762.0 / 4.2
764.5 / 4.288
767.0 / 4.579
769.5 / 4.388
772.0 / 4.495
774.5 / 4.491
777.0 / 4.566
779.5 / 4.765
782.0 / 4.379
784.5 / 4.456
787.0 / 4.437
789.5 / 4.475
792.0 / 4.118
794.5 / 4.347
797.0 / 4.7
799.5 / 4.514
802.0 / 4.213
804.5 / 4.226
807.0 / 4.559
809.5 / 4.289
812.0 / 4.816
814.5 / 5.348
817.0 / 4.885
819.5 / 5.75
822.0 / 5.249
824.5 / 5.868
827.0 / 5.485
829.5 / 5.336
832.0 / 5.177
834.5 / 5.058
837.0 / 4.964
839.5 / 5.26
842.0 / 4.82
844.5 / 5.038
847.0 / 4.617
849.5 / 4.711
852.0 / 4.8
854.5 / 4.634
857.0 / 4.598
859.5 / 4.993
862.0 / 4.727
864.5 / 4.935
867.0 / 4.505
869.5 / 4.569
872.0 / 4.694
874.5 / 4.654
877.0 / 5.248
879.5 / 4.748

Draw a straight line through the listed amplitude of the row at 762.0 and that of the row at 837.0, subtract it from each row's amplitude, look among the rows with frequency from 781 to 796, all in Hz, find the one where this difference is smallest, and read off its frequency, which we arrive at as 792.0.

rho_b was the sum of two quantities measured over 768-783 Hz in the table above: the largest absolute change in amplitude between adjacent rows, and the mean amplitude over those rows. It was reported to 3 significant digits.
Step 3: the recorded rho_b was 4.90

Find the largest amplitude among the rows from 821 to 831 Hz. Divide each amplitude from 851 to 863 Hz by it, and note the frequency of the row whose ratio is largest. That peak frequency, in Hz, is 859.5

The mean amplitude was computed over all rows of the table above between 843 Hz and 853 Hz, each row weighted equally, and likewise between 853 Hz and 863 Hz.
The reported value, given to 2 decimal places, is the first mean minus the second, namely 0.05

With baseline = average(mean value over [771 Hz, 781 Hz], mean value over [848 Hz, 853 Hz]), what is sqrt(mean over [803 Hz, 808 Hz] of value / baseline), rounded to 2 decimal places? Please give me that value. 0.97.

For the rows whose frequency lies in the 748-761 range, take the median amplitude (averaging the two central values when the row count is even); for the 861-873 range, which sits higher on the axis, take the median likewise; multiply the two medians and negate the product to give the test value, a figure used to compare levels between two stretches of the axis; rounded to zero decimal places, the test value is -21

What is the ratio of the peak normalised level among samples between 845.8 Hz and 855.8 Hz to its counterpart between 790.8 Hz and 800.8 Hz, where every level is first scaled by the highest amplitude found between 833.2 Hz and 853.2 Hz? 1.02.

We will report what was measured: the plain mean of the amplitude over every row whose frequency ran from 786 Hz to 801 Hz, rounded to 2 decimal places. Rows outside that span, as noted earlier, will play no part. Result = 4.43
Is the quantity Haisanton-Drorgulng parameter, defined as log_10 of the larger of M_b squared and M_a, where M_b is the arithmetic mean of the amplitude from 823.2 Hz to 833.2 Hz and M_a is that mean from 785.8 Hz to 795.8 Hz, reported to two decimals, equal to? 1.48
